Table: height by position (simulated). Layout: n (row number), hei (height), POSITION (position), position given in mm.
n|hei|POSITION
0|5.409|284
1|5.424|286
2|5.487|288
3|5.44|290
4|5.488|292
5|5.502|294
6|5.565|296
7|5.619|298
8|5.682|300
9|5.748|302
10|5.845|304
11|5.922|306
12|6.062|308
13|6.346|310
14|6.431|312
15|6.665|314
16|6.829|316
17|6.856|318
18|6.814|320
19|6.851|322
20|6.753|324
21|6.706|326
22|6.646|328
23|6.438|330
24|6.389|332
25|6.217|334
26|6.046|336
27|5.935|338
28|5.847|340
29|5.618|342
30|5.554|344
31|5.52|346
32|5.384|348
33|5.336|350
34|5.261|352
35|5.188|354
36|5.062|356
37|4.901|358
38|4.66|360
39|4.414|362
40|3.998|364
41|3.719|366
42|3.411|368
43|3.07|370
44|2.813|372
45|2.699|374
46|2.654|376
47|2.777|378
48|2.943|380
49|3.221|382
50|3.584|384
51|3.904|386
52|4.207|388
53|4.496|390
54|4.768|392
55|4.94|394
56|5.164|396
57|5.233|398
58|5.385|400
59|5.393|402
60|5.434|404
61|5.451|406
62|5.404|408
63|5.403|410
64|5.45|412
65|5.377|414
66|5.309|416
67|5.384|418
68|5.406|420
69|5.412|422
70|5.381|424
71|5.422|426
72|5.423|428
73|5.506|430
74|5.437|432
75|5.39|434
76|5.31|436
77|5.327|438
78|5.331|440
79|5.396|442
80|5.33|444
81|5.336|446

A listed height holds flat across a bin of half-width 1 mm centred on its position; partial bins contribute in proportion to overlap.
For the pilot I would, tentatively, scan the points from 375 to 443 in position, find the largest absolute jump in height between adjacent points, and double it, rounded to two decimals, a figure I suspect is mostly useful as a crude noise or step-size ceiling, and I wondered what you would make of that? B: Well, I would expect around 0.73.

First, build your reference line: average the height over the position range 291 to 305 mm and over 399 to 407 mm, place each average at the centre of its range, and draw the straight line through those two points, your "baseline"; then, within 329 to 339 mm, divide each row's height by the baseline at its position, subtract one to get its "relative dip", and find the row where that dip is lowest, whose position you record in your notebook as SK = 338 mm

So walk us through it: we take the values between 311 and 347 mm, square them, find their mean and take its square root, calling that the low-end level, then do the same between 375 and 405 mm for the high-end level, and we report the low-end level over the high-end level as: 1.45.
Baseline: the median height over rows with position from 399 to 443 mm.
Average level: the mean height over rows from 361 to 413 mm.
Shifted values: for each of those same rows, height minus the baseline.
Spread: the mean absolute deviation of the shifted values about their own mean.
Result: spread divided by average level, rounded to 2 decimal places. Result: 0.22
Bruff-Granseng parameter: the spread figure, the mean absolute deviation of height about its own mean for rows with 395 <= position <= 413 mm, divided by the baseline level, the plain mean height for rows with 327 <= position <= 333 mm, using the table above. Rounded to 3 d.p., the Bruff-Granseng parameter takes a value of 0.012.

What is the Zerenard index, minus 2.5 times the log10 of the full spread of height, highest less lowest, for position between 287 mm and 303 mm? 1.3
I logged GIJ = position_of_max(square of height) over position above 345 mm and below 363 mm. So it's 346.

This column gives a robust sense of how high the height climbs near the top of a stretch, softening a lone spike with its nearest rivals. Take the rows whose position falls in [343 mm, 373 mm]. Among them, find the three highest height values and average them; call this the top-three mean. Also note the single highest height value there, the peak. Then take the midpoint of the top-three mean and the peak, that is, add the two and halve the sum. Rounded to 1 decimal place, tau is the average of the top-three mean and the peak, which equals 5.5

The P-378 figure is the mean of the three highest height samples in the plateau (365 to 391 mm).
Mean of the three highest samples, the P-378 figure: 4.2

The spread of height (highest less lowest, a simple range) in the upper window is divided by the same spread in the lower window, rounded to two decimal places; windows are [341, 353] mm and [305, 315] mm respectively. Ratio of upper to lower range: 0.48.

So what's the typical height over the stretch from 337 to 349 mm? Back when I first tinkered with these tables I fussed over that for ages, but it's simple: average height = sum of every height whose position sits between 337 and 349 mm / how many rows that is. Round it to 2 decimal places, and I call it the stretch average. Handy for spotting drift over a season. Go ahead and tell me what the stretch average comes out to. 5.64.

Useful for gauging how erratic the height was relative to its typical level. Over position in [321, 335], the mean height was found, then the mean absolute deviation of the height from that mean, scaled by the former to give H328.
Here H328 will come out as 0.029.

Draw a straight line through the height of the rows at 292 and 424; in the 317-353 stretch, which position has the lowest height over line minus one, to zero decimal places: 352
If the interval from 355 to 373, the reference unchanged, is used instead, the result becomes 372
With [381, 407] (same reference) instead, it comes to 382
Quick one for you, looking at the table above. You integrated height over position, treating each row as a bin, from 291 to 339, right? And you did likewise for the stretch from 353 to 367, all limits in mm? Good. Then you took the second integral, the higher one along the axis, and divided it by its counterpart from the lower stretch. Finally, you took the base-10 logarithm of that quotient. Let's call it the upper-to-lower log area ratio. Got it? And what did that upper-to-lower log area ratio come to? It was -0.67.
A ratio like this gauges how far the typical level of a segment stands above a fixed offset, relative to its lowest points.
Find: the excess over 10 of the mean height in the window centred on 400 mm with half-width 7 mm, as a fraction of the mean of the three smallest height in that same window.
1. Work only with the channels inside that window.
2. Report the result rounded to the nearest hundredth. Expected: -0.92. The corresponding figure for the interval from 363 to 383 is -2.53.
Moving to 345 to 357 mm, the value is -0.91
